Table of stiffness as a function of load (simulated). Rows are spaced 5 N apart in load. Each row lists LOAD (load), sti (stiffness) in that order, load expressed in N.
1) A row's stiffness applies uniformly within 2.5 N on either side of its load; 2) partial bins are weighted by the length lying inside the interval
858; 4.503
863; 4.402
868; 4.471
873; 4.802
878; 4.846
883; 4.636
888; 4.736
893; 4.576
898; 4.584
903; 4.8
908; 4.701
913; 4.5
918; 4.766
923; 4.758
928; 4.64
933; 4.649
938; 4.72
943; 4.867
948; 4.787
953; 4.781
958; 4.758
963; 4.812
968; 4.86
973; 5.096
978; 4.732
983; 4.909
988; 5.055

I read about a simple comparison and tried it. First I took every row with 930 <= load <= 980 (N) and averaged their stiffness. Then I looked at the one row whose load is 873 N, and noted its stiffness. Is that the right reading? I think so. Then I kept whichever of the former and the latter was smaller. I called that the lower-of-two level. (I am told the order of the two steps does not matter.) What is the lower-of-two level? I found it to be 4.80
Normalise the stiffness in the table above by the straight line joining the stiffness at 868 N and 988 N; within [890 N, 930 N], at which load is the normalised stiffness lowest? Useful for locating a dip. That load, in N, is 913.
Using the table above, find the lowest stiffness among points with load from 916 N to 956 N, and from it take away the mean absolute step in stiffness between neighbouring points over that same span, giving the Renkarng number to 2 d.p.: 4.58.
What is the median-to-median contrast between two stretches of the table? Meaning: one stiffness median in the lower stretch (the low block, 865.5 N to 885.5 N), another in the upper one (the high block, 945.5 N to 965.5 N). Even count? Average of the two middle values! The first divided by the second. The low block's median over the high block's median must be 0.986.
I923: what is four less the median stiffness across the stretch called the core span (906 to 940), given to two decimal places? -0.70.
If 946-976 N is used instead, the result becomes -0.80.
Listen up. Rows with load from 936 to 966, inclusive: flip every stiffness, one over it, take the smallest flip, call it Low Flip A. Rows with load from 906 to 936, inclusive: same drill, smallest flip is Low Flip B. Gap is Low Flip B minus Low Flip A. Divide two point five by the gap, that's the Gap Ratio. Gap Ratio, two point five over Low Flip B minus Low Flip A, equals 574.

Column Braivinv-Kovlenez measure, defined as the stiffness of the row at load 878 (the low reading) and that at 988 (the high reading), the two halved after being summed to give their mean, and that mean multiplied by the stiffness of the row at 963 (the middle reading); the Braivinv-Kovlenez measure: 23.8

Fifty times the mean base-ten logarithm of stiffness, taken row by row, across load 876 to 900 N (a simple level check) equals 33.5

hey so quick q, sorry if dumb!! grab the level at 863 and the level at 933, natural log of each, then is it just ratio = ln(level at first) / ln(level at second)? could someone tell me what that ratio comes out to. 0.96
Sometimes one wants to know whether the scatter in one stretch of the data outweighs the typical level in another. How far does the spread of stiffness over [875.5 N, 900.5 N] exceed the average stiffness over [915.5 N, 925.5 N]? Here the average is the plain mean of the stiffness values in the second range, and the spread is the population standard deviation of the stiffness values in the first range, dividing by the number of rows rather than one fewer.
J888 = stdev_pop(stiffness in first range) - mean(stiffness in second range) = -4.66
